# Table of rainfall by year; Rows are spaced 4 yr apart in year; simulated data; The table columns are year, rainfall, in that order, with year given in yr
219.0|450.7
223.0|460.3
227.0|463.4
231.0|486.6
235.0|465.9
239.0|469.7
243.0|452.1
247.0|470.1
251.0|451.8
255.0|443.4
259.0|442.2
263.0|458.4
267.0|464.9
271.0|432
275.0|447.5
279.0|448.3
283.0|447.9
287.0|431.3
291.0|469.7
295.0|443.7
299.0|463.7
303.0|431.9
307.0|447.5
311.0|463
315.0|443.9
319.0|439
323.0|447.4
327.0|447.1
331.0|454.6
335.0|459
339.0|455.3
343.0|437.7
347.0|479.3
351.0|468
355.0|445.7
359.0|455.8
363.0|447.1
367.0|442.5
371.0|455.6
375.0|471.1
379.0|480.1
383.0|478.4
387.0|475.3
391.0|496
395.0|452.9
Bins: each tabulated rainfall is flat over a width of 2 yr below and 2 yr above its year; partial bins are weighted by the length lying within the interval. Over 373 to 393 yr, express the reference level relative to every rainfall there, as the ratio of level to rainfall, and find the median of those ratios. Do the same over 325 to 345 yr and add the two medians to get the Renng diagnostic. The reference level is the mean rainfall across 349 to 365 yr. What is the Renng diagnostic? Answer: 1.95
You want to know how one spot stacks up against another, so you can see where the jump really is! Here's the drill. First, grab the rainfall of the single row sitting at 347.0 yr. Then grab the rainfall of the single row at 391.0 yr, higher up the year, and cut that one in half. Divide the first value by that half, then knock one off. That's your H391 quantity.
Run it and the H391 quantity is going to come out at 0.93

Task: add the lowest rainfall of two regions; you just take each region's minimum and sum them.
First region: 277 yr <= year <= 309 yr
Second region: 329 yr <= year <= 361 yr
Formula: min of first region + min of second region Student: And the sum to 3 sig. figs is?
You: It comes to 869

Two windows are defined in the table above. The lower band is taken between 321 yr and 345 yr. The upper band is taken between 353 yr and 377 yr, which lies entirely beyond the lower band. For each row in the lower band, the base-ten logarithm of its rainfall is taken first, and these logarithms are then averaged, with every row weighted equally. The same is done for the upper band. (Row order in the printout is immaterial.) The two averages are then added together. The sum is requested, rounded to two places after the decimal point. 5.31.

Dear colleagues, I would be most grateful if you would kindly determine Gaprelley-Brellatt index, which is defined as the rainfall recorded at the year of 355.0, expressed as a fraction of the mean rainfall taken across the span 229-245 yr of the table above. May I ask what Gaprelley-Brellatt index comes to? 0.951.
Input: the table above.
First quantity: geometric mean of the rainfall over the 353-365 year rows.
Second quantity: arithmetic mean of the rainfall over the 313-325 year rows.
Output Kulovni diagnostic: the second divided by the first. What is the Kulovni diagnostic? 0.99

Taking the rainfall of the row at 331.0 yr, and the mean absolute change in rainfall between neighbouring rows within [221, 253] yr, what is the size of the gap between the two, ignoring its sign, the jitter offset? 440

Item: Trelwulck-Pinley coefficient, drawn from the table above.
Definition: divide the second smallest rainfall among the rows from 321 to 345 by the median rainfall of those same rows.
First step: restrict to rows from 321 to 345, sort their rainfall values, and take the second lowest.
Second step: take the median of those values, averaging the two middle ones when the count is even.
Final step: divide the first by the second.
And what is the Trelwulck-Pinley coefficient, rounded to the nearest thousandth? 0.991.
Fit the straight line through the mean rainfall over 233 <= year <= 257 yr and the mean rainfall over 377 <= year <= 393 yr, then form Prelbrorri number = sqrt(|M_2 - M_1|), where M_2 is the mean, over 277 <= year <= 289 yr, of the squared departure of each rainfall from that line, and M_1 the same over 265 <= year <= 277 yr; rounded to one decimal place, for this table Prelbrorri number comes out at 13.1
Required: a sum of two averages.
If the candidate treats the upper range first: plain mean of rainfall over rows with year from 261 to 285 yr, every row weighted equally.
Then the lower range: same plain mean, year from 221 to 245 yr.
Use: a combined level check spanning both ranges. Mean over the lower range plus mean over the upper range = 916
